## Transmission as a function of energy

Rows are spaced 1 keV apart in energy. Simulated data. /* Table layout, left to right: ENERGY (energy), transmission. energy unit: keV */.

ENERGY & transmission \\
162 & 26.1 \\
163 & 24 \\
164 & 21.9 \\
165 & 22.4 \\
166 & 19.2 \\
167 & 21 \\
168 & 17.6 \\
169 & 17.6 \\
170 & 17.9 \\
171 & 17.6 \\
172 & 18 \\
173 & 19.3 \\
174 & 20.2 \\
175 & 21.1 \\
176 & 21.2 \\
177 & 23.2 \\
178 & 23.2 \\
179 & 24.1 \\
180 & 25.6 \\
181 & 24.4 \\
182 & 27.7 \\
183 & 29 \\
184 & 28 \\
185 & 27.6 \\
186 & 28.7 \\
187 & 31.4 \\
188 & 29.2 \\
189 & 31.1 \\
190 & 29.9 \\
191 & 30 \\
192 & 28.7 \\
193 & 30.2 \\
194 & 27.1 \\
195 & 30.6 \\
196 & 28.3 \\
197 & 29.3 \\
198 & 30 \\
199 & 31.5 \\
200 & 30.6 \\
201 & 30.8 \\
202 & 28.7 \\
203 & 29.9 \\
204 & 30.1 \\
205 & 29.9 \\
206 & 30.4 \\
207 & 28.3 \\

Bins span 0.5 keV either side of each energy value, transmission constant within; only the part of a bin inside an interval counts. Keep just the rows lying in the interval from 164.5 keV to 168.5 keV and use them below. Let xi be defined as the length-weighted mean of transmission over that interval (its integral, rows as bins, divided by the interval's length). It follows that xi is 20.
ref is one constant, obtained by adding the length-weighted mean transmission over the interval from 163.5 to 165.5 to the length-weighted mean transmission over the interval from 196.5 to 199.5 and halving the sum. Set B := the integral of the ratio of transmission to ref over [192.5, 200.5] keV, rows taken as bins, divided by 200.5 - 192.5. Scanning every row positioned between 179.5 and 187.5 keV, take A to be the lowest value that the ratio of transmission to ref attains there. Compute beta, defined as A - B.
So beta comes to -0.2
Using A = 0.93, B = 1.13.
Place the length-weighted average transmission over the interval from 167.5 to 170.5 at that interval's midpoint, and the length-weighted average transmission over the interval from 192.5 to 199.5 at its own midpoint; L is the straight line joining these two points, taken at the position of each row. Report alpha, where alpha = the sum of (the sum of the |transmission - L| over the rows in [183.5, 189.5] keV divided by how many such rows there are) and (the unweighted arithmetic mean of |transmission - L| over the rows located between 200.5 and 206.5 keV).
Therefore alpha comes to 6.8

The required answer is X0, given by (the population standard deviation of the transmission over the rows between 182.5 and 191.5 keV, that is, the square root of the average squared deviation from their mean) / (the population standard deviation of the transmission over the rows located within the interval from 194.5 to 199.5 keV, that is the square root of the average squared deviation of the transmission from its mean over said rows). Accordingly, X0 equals 1.1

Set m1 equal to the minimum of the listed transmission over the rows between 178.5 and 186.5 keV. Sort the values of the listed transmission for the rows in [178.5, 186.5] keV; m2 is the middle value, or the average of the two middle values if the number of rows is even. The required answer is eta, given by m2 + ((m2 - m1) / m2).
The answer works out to 27.8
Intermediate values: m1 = 24.1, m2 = 28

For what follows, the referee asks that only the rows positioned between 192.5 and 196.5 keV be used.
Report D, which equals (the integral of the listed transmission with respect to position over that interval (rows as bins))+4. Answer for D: 120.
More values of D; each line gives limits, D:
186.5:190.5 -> 126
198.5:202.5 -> 126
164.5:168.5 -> 84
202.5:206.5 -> 124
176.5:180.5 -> 100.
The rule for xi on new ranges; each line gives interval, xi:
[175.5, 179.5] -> 23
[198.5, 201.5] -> 31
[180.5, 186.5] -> 28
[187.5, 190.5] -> 30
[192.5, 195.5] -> 29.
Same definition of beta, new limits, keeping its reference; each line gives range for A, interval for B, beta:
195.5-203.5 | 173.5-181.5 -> 0.2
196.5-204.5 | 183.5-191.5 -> 0.0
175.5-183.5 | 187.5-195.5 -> -0.3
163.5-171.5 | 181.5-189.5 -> -0.4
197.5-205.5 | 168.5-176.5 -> 0.4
